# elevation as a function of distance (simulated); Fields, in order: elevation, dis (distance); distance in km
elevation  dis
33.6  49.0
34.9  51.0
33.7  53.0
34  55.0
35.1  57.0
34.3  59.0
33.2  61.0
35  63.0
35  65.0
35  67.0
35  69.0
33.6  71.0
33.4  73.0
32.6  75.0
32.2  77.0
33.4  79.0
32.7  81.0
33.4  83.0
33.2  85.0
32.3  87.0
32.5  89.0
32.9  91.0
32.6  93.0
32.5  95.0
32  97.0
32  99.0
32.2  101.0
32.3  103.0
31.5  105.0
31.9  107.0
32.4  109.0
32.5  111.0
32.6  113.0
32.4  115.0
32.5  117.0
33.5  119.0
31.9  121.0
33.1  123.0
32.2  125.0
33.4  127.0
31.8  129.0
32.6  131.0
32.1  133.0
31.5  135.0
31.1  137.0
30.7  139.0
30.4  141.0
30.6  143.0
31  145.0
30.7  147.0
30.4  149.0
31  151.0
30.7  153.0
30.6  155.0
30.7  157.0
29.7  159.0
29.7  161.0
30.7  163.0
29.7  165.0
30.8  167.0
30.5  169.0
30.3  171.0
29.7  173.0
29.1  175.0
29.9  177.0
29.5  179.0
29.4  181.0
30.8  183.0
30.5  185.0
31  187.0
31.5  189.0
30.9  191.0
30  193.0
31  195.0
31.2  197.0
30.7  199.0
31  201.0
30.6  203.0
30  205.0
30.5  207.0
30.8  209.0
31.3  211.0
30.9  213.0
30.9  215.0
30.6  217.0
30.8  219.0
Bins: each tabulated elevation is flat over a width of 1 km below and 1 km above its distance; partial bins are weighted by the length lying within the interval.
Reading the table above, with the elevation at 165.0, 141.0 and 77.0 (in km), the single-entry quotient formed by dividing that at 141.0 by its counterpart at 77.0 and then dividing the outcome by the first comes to 0.0318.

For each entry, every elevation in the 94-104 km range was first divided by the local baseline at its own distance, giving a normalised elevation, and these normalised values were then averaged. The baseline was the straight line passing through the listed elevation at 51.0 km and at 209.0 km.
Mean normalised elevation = 0.957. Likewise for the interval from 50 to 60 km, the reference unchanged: 0.989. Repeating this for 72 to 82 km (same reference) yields 0.960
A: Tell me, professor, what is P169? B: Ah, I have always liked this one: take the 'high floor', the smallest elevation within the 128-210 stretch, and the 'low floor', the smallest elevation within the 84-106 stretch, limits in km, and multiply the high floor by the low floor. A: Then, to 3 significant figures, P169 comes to 917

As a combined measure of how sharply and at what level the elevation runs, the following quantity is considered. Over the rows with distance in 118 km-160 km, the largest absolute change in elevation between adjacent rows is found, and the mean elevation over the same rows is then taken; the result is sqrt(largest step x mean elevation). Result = 7.1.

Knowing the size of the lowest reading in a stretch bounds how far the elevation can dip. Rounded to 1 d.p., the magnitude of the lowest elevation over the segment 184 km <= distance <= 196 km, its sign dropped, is 30.0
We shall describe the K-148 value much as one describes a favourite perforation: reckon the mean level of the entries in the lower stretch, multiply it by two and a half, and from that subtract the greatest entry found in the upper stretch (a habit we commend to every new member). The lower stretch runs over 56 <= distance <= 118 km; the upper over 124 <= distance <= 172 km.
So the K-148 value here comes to 49.2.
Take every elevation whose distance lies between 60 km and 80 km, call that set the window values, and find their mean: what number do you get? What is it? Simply 33.8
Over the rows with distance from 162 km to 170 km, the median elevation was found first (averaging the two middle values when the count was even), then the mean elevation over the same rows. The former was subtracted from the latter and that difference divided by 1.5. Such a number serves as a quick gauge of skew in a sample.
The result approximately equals -0.117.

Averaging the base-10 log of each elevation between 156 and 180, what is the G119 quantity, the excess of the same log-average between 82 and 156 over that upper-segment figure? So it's 0.0272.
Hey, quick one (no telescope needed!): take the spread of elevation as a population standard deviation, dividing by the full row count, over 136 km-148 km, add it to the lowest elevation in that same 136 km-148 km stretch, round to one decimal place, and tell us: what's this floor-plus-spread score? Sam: 30.6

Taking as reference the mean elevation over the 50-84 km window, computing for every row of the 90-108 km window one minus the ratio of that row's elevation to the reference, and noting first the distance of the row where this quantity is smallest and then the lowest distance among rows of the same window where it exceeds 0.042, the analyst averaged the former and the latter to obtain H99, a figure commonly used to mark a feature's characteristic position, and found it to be 94 km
